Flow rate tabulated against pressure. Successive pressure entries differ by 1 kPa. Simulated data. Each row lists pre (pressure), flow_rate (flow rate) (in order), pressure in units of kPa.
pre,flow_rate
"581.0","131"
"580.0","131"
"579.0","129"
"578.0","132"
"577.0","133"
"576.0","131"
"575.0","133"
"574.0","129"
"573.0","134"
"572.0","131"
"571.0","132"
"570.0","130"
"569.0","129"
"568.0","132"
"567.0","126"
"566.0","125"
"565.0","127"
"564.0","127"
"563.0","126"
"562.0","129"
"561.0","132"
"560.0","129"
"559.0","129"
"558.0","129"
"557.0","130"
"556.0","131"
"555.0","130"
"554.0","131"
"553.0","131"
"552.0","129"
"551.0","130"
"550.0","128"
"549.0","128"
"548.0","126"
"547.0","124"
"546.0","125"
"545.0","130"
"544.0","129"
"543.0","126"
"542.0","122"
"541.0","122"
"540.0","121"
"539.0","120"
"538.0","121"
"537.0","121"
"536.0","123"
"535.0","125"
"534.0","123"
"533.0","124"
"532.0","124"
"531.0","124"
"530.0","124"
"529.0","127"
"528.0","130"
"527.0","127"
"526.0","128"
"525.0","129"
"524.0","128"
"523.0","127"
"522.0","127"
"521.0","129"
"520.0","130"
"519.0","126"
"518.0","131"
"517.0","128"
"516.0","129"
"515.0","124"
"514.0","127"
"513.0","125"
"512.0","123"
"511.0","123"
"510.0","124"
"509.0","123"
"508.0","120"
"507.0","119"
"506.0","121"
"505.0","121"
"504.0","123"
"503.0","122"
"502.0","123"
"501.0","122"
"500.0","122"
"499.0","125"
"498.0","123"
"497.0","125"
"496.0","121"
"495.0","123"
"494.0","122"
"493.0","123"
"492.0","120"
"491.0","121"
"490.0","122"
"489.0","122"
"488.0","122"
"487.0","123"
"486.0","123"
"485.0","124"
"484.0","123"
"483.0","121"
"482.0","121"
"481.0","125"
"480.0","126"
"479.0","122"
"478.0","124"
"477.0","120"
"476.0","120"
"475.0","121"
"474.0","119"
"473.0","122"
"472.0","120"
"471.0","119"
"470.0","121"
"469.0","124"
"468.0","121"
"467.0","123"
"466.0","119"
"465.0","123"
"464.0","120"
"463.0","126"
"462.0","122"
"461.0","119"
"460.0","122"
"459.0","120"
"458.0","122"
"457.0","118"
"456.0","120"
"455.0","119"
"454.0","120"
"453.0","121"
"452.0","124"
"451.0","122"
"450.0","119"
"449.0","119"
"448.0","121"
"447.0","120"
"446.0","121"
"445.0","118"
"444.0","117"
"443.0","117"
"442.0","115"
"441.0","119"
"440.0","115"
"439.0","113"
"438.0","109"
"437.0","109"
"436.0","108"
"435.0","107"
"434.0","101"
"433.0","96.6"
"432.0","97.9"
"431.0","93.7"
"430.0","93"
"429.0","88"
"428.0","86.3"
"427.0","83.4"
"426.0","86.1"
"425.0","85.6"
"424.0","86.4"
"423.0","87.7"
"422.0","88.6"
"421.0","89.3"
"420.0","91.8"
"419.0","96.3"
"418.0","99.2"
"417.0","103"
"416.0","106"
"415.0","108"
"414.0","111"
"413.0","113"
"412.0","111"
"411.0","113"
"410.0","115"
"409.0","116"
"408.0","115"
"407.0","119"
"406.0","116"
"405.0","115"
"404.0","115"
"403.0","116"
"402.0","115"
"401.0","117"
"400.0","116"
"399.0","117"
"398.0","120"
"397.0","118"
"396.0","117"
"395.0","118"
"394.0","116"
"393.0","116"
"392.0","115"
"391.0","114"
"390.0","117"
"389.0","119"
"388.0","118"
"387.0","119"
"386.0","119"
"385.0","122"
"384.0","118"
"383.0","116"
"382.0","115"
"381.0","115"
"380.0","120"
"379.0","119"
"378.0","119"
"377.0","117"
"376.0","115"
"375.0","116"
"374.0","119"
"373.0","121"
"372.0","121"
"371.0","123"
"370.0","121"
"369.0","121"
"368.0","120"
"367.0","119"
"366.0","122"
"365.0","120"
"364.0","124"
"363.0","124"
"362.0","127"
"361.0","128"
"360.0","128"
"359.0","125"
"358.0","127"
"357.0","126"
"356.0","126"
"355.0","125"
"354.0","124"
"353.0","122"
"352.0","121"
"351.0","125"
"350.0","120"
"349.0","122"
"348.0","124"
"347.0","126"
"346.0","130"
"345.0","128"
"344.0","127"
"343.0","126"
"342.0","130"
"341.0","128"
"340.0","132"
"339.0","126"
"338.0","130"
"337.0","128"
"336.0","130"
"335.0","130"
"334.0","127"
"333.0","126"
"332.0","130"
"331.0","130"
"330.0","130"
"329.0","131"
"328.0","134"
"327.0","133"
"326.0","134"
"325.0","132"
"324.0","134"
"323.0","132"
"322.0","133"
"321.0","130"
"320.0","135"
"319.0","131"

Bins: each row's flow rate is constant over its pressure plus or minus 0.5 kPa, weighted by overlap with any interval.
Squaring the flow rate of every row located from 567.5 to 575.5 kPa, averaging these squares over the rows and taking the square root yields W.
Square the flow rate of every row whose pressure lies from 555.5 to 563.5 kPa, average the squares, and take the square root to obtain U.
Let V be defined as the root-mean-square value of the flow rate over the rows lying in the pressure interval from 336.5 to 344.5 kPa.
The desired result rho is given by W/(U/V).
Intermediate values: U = 129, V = 128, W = 131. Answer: 130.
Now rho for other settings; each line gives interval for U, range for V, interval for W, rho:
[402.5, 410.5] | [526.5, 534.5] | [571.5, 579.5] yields 142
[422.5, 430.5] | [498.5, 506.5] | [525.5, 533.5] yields 177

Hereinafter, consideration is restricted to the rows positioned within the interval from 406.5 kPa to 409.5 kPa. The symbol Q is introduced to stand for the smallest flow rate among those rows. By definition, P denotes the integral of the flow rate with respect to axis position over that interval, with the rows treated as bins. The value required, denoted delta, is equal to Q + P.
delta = 465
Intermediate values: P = 350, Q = 115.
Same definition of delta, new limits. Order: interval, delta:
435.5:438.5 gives 434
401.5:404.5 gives 461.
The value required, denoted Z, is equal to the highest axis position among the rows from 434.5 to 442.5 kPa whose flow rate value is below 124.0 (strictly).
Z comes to 442.0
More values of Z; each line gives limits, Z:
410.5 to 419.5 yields 419.0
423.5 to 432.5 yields 432.0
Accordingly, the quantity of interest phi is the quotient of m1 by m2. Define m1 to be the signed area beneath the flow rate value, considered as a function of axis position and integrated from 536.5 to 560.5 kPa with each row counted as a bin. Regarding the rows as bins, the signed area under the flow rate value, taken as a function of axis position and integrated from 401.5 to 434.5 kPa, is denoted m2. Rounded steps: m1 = 3042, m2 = 3358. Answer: 0.9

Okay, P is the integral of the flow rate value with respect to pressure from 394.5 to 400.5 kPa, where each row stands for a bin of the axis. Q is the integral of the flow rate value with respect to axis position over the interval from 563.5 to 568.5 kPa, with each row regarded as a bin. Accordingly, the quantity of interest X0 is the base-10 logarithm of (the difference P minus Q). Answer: 1.8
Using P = 706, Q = 637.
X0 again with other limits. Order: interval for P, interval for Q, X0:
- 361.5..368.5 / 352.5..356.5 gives 2.6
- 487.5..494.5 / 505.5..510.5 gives 2.4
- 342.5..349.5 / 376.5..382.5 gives 2.3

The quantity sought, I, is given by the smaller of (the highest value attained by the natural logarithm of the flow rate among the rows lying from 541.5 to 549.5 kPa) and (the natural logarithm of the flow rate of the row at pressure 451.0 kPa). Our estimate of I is 4.80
